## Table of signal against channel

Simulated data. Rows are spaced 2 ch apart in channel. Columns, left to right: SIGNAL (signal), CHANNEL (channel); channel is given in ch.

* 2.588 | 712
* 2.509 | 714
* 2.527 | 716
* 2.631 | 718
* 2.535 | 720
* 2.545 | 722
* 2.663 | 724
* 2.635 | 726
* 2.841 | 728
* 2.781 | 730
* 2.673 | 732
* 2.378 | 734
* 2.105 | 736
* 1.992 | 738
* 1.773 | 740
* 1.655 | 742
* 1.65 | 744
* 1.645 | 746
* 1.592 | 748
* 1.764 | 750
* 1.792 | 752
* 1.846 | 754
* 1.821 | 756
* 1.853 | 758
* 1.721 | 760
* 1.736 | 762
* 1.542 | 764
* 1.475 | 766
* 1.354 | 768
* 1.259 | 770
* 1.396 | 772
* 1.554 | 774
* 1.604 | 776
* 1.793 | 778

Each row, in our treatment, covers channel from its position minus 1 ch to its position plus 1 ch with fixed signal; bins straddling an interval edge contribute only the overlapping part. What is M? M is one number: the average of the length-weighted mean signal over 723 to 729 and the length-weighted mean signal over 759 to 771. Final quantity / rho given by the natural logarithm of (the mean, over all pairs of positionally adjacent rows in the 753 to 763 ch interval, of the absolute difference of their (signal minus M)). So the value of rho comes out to -3.0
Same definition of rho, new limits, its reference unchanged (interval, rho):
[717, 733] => -2.4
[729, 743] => -1.7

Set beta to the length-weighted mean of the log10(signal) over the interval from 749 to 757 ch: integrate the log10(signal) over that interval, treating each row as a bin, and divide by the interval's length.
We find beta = 0.26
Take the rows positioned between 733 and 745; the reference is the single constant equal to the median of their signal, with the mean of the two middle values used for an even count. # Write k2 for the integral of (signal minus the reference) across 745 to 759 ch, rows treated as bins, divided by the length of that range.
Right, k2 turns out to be -0.1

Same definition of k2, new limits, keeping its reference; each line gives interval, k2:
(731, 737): 0.5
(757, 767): -0.2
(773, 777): -0.3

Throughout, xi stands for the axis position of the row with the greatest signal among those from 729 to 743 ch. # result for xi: 730 ch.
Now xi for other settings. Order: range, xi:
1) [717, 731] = 728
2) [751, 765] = 758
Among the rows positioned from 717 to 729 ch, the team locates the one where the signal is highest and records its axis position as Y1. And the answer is 728 ch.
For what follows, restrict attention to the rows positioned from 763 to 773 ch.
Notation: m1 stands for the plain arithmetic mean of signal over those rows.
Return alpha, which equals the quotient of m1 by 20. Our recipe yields 0.070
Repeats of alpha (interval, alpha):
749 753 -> 0.089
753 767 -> 0.086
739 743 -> 0.086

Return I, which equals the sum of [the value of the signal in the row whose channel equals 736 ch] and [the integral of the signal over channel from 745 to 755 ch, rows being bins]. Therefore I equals 19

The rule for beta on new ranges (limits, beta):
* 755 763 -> 0.25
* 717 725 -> 0.41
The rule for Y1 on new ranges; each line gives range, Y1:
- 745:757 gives 754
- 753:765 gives 758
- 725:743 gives 728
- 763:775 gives 774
